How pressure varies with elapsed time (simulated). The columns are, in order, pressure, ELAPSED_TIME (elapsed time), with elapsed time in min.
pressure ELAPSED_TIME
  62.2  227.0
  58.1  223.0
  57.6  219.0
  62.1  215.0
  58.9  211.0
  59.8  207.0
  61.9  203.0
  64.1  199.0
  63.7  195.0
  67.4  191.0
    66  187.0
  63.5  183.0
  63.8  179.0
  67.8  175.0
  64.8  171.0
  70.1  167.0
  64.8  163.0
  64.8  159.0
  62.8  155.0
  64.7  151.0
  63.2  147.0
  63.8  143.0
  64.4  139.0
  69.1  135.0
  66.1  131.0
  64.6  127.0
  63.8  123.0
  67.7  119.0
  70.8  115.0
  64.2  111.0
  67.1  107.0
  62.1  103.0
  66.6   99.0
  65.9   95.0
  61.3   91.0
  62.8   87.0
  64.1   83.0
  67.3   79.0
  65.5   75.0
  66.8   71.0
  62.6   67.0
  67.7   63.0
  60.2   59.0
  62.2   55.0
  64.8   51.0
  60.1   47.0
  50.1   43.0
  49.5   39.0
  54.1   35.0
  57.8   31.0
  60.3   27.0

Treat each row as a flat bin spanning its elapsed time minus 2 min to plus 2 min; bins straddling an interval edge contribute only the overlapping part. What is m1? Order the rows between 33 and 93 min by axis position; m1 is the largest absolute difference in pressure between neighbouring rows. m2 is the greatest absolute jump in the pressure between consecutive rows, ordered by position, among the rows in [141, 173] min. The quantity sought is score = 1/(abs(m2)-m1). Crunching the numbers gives -0.21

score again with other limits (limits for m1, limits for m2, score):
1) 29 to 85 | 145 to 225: -0.21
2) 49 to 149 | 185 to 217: -0.26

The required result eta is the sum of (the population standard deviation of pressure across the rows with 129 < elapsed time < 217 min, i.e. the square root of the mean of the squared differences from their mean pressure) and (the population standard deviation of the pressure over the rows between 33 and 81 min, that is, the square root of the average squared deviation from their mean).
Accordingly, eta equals 8.8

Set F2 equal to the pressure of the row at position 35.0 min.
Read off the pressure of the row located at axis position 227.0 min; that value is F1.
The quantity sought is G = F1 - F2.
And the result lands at 8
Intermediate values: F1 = 62.2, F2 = 54.1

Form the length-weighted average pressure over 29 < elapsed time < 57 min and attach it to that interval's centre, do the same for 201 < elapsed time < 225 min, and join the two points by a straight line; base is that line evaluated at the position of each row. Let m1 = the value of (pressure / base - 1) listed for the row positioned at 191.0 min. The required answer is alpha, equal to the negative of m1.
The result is -0.14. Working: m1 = 0.14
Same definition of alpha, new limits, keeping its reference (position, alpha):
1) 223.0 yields 0.03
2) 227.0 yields -0.04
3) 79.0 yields -0.17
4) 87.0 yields -0.09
